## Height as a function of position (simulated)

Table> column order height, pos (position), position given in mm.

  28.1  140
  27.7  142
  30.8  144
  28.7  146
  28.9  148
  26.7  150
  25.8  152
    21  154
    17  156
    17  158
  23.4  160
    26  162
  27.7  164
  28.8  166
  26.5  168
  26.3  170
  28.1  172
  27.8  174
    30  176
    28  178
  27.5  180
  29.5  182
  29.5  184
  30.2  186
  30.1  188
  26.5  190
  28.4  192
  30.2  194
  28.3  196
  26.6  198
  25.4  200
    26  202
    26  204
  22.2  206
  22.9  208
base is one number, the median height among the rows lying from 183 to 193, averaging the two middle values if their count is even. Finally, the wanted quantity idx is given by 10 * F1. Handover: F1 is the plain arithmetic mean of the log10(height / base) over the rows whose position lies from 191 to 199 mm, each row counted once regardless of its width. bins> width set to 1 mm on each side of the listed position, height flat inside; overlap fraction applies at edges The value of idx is -0.17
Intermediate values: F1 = -0.017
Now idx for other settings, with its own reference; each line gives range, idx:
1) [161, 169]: -0.35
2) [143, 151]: -0.11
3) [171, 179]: -0.16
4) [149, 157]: -1.22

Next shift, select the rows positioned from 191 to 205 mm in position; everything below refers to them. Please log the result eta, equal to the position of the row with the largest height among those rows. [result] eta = 194 mm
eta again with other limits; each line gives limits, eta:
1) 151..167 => 166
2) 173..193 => 186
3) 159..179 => 176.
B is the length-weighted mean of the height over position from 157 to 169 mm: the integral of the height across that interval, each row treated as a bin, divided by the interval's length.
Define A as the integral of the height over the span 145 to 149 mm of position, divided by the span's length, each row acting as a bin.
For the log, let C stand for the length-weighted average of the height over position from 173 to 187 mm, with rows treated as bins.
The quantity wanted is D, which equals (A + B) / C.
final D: 1.86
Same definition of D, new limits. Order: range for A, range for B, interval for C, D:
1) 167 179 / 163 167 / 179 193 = 1.94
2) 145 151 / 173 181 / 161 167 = 2.05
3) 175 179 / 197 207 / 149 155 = 2.21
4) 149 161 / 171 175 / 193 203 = 1.82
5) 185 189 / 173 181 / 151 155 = 2.50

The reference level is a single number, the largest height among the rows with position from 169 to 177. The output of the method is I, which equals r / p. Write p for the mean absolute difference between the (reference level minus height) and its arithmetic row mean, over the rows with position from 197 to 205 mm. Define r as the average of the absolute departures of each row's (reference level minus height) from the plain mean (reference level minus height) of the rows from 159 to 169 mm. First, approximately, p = 0.3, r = 1.42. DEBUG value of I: 4.7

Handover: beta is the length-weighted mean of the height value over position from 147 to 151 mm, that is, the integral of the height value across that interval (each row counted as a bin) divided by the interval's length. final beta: 27.8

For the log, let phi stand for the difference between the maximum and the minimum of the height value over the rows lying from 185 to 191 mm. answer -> 3.70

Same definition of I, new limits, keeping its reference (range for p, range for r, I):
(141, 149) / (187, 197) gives 1.3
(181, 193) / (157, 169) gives 3.0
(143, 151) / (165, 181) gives 0.8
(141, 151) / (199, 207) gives 1.2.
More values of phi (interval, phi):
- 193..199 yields 3.60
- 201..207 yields 3.80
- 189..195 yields 3.70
